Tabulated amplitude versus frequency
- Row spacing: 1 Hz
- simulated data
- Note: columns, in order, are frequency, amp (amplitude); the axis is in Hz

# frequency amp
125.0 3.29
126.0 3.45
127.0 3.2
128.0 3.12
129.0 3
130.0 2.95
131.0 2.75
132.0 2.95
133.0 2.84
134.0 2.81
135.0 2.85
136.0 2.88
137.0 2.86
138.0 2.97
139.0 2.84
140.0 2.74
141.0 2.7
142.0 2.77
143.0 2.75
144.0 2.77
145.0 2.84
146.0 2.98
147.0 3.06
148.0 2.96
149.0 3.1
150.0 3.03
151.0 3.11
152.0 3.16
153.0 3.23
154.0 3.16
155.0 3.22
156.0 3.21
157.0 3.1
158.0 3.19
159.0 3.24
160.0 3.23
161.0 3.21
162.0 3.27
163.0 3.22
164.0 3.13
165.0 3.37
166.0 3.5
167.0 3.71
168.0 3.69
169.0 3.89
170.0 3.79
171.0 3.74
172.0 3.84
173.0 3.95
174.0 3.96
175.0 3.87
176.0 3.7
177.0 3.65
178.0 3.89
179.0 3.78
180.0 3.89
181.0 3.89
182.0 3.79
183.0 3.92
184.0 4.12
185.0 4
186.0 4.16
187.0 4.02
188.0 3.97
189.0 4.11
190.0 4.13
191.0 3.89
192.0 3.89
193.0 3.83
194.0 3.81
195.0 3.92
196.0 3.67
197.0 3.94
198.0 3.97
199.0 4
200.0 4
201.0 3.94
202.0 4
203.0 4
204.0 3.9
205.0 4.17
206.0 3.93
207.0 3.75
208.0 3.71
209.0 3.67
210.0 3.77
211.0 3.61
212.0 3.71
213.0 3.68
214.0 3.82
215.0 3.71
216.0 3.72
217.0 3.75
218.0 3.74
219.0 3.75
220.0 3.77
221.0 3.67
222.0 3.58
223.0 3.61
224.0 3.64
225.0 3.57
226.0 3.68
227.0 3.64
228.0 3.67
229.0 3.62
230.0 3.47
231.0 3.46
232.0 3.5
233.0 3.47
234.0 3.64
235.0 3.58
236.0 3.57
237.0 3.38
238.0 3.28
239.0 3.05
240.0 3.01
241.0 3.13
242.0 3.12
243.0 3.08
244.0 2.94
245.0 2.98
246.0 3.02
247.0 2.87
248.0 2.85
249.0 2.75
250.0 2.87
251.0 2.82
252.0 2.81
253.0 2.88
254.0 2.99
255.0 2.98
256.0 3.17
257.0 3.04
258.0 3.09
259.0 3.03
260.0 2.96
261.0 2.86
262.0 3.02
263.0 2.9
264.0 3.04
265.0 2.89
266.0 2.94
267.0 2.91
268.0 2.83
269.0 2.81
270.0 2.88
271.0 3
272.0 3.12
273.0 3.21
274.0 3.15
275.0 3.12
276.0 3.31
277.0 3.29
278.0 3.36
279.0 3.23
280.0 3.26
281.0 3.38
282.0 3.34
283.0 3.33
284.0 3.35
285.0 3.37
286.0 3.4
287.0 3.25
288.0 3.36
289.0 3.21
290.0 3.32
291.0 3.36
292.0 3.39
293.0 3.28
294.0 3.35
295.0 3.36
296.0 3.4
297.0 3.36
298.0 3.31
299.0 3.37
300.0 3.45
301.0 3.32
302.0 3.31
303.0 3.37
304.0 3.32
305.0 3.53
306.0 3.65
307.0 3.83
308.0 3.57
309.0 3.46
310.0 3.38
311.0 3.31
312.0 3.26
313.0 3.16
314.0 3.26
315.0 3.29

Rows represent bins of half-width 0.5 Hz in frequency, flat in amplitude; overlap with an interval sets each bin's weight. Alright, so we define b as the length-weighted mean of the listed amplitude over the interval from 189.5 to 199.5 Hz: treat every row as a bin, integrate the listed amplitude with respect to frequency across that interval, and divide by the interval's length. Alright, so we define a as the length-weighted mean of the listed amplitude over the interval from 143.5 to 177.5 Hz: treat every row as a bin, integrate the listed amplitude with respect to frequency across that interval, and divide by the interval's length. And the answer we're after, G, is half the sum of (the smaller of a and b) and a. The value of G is 3.36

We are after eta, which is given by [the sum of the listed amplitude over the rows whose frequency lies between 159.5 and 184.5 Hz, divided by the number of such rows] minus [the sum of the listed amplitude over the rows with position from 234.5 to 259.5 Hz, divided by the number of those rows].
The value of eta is 0.6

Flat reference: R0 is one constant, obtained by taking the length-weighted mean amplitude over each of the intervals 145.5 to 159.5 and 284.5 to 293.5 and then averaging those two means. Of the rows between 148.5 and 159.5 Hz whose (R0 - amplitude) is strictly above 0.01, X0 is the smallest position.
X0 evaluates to 149.0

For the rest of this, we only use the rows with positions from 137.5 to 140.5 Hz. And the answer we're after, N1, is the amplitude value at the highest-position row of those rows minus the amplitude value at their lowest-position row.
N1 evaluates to -0.23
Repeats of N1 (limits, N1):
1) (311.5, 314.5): 0.00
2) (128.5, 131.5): -0.25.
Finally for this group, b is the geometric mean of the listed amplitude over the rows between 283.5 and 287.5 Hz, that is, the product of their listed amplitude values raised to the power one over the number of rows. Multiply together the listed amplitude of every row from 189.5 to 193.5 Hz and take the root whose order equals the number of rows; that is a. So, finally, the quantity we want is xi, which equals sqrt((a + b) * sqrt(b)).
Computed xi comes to 3.65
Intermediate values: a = 3.93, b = 3.3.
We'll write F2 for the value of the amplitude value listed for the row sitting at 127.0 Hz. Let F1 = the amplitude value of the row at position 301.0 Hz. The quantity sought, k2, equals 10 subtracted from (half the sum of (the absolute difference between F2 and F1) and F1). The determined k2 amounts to -8.28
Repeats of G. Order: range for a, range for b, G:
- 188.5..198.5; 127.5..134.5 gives 3.42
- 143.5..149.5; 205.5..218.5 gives 2.95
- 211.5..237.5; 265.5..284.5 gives 3.39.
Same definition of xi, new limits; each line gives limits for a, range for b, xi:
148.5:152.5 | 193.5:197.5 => 3.68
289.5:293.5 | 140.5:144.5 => 3.18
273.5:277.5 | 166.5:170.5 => 3.68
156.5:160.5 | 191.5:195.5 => 3.72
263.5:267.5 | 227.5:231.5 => 3.50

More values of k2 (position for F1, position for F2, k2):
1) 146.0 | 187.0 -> -7.99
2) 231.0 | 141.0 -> -7.89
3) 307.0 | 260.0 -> -7.65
